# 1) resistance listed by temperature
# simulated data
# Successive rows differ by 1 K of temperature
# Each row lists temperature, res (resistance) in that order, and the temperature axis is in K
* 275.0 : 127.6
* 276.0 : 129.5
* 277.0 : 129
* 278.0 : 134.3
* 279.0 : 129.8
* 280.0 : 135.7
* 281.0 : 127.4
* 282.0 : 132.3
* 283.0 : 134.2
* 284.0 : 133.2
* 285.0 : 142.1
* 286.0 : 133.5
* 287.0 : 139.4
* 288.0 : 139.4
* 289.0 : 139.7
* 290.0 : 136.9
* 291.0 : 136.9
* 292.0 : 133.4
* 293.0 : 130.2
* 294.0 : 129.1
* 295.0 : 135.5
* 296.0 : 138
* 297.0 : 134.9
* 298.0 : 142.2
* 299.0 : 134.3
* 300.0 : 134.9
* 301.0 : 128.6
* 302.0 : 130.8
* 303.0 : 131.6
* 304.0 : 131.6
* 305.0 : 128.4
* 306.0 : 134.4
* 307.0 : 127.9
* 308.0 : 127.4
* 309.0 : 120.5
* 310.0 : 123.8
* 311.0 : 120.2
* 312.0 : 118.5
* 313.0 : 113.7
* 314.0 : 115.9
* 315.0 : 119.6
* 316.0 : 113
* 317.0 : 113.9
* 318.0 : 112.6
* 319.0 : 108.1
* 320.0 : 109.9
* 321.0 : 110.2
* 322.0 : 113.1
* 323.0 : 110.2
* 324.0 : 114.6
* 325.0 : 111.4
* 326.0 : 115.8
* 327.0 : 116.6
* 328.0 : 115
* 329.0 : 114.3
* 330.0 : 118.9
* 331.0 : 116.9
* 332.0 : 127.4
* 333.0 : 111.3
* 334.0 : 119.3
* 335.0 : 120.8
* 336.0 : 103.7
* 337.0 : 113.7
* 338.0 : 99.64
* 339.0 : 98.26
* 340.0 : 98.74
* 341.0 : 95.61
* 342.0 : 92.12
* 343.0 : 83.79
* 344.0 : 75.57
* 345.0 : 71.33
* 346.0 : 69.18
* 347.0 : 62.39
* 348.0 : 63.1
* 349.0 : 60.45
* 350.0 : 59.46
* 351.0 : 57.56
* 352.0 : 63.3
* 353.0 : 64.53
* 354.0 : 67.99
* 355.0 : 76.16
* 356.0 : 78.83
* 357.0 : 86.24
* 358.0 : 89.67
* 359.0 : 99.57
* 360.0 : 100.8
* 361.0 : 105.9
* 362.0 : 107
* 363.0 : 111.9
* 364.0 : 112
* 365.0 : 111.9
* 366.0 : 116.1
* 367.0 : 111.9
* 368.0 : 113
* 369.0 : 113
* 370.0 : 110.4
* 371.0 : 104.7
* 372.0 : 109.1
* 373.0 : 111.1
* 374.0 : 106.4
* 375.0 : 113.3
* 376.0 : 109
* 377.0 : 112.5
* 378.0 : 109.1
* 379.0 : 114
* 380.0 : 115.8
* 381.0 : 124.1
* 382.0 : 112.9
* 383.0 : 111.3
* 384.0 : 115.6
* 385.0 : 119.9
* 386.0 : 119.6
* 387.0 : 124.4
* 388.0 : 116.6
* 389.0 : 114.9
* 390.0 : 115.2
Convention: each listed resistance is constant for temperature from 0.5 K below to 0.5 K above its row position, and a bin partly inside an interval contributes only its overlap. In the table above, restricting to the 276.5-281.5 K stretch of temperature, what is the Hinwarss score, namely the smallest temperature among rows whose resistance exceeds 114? 277.0 K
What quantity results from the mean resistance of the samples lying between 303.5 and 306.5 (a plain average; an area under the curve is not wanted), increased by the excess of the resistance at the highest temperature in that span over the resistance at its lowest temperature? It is 134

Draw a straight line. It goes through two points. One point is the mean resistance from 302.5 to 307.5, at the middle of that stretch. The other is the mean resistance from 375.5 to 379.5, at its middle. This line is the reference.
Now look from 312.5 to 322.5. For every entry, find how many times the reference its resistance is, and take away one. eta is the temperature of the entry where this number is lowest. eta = 319.0 K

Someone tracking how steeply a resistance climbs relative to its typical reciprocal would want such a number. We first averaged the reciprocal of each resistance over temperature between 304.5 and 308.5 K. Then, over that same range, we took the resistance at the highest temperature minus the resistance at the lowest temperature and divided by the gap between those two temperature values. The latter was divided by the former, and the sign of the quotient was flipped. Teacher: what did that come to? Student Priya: 43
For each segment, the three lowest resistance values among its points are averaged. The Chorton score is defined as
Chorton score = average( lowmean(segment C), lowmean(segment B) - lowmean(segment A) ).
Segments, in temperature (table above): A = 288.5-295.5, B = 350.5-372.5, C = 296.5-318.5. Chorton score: 22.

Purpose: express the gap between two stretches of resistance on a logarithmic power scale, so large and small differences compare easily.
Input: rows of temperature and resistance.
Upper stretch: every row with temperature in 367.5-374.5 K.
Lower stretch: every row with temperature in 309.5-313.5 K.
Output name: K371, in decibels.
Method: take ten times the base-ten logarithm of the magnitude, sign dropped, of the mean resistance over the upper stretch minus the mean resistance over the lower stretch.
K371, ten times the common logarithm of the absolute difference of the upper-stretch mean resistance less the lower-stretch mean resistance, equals 9.7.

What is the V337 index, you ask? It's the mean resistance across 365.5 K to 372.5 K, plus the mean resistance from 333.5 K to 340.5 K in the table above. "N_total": 219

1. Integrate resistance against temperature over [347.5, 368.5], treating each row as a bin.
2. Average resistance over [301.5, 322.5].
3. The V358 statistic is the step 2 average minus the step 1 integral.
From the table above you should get -1737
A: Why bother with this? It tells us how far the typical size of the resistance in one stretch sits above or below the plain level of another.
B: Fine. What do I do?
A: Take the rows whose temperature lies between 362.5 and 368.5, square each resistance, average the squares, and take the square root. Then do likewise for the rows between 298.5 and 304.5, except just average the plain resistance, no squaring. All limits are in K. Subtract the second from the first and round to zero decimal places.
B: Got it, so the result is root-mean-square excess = -19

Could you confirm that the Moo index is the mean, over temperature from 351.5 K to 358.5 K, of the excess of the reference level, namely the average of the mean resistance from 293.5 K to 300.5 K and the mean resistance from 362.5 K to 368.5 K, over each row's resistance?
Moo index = 49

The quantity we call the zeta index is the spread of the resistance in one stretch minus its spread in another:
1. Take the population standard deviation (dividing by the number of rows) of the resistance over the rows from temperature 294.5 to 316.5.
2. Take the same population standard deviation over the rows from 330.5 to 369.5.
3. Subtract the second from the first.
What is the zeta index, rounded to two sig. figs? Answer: -13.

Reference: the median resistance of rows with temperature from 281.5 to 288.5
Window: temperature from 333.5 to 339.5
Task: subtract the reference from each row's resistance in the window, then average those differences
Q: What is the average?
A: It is -25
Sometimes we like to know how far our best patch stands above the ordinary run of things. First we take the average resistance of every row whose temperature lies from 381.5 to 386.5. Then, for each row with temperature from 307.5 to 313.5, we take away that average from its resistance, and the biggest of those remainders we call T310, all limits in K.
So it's 12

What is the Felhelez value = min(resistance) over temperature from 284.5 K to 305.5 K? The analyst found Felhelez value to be 128.4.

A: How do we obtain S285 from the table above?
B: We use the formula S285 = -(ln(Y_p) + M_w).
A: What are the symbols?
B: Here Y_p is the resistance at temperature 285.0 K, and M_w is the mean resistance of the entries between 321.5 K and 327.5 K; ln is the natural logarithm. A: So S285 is -119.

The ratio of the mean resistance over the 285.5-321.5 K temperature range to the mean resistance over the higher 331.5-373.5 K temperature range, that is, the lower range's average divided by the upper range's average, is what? 1.35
